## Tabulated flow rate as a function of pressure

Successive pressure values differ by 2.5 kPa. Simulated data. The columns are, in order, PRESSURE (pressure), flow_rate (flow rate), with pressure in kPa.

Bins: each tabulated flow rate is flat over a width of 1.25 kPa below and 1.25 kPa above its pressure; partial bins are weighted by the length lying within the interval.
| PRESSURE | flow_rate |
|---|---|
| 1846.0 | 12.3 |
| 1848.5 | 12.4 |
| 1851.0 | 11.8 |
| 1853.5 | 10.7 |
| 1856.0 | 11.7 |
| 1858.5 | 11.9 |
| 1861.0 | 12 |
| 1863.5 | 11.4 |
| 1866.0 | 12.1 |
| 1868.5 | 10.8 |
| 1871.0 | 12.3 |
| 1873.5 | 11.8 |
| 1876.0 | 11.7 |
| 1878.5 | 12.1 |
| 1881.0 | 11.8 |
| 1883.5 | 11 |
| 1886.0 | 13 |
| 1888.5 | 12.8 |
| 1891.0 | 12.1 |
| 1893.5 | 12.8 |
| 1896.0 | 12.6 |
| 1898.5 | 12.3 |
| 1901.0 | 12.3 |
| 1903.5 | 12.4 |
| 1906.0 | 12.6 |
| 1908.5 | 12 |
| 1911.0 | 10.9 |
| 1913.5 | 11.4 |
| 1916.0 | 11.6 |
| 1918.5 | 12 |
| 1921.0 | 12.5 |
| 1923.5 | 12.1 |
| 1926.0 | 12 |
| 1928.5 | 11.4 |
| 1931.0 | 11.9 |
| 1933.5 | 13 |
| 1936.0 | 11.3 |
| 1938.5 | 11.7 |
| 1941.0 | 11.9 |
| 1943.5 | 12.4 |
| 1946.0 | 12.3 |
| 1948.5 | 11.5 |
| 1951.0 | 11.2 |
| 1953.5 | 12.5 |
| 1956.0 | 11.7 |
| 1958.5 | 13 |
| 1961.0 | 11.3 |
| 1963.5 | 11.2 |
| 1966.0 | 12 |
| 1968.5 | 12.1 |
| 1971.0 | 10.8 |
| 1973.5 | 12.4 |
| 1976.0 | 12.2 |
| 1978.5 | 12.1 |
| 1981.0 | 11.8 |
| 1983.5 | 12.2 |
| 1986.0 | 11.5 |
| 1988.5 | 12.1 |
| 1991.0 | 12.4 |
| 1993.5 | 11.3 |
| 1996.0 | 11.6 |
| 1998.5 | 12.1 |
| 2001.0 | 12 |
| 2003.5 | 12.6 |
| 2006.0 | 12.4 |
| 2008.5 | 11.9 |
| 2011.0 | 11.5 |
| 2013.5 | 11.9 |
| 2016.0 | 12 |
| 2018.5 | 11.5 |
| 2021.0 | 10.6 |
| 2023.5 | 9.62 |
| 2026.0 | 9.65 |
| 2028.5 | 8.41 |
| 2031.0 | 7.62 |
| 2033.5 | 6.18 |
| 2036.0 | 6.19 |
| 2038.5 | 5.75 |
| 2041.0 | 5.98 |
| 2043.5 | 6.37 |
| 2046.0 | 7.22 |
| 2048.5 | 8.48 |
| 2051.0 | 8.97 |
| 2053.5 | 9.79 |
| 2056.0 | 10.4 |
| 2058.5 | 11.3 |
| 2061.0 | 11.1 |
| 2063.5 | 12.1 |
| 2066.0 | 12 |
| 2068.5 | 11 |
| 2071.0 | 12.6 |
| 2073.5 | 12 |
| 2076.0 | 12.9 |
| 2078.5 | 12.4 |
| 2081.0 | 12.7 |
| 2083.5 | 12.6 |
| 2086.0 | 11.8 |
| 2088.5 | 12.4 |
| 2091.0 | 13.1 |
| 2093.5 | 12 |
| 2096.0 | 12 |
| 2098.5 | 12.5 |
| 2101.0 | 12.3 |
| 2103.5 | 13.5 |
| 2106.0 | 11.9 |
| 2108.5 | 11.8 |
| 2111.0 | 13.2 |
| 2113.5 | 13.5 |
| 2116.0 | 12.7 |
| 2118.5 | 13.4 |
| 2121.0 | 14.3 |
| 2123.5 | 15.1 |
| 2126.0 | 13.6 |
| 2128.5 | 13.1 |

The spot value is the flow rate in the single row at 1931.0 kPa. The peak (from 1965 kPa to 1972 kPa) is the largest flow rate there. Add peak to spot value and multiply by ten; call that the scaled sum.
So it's 240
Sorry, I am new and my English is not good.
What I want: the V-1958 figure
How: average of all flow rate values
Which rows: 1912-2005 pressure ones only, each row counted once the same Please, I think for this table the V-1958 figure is 11.9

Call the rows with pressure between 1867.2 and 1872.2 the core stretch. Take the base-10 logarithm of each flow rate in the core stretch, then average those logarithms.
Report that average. 1.06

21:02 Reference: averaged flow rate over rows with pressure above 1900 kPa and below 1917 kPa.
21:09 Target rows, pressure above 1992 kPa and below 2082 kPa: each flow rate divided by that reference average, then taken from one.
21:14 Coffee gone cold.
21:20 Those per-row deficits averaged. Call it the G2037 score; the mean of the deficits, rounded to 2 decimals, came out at 0.13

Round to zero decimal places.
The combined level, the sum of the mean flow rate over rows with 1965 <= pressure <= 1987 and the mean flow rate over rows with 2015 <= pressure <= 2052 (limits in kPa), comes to 20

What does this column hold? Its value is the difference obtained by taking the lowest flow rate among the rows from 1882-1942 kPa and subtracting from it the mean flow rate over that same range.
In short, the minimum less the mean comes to -1.2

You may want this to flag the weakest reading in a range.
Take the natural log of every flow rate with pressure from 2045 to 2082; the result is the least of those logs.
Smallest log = 1.98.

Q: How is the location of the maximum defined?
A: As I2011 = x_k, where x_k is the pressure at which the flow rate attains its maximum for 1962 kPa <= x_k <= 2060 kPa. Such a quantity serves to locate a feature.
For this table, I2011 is 2003.5 kPa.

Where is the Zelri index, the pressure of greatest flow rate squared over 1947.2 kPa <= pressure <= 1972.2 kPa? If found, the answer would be 1958.5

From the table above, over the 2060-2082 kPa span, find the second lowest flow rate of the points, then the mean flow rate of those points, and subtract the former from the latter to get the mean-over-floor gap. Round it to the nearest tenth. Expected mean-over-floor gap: 1.0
